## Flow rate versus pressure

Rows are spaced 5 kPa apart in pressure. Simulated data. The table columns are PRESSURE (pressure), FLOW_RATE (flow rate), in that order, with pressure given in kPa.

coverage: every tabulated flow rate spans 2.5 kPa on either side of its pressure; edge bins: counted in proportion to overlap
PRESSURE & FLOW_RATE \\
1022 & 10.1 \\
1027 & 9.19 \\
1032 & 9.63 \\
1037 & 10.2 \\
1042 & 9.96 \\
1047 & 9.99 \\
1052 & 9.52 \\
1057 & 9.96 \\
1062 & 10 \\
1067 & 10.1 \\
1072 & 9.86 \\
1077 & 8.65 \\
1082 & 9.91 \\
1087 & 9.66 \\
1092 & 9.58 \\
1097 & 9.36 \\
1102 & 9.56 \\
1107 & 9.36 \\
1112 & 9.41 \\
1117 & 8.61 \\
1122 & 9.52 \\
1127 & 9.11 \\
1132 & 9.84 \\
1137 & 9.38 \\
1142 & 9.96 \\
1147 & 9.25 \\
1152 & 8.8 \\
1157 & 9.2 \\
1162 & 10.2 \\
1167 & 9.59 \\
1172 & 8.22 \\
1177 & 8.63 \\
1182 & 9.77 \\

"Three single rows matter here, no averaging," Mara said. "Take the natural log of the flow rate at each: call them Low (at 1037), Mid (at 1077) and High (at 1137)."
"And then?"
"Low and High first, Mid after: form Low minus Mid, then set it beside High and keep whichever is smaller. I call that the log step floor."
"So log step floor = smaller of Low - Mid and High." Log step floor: 0.16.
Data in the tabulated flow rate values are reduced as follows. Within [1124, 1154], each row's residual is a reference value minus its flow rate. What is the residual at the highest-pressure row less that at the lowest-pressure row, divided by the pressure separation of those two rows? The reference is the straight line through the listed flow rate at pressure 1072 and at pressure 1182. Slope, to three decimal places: 0.012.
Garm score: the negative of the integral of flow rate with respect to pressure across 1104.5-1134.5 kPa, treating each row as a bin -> -279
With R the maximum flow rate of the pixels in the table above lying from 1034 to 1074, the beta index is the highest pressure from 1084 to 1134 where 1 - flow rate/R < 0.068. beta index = 1132 kPa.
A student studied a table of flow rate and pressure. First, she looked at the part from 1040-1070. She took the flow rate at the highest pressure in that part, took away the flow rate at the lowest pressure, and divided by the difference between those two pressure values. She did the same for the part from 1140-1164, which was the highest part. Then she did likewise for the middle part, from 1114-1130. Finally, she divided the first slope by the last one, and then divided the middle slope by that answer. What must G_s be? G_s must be 0.107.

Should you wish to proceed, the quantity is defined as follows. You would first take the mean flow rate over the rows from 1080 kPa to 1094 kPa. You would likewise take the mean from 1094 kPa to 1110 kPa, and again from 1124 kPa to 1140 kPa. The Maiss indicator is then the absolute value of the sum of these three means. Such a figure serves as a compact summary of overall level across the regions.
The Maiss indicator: 28.6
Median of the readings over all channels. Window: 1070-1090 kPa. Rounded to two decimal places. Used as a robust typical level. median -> 9.76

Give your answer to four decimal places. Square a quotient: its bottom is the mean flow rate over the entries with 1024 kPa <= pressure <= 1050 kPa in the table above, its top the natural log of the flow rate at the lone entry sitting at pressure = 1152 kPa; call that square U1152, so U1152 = 0.0493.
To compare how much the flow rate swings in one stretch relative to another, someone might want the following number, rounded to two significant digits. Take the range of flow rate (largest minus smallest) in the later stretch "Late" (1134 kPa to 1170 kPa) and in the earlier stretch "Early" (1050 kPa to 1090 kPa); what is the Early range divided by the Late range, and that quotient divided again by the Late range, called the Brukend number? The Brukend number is 0.74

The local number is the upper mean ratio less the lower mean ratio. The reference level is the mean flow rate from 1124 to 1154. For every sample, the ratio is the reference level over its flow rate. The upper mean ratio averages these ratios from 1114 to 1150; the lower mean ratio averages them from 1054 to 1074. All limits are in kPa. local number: 0.062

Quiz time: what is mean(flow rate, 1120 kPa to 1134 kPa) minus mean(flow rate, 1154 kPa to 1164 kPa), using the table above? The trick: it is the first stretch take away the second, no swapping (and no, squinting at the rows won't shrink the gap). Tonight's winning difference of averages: -0.2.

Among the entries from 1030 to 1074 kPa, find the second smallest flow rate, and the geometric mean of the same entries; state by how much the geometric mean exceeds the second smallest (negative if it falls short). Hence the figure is 0.28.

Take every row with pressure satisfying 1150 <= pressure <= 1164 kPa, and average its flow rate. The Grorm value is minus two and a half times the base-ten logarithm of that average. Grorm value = -2.43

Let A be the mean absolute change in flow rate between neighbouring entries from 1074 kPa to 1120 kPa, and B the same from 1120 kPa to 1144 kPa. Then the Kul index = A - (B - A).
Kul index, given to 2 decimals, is 0.22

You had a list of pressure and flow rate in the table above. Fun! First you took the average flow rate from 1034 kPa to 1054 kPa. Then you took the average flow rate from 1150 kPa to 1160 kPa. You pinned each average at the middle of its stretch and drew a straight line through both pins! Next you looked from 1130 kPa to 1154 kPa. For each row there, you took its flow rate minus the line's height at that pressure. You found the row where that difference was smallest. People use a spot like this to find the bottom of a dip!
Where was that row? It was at 1152 kPa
